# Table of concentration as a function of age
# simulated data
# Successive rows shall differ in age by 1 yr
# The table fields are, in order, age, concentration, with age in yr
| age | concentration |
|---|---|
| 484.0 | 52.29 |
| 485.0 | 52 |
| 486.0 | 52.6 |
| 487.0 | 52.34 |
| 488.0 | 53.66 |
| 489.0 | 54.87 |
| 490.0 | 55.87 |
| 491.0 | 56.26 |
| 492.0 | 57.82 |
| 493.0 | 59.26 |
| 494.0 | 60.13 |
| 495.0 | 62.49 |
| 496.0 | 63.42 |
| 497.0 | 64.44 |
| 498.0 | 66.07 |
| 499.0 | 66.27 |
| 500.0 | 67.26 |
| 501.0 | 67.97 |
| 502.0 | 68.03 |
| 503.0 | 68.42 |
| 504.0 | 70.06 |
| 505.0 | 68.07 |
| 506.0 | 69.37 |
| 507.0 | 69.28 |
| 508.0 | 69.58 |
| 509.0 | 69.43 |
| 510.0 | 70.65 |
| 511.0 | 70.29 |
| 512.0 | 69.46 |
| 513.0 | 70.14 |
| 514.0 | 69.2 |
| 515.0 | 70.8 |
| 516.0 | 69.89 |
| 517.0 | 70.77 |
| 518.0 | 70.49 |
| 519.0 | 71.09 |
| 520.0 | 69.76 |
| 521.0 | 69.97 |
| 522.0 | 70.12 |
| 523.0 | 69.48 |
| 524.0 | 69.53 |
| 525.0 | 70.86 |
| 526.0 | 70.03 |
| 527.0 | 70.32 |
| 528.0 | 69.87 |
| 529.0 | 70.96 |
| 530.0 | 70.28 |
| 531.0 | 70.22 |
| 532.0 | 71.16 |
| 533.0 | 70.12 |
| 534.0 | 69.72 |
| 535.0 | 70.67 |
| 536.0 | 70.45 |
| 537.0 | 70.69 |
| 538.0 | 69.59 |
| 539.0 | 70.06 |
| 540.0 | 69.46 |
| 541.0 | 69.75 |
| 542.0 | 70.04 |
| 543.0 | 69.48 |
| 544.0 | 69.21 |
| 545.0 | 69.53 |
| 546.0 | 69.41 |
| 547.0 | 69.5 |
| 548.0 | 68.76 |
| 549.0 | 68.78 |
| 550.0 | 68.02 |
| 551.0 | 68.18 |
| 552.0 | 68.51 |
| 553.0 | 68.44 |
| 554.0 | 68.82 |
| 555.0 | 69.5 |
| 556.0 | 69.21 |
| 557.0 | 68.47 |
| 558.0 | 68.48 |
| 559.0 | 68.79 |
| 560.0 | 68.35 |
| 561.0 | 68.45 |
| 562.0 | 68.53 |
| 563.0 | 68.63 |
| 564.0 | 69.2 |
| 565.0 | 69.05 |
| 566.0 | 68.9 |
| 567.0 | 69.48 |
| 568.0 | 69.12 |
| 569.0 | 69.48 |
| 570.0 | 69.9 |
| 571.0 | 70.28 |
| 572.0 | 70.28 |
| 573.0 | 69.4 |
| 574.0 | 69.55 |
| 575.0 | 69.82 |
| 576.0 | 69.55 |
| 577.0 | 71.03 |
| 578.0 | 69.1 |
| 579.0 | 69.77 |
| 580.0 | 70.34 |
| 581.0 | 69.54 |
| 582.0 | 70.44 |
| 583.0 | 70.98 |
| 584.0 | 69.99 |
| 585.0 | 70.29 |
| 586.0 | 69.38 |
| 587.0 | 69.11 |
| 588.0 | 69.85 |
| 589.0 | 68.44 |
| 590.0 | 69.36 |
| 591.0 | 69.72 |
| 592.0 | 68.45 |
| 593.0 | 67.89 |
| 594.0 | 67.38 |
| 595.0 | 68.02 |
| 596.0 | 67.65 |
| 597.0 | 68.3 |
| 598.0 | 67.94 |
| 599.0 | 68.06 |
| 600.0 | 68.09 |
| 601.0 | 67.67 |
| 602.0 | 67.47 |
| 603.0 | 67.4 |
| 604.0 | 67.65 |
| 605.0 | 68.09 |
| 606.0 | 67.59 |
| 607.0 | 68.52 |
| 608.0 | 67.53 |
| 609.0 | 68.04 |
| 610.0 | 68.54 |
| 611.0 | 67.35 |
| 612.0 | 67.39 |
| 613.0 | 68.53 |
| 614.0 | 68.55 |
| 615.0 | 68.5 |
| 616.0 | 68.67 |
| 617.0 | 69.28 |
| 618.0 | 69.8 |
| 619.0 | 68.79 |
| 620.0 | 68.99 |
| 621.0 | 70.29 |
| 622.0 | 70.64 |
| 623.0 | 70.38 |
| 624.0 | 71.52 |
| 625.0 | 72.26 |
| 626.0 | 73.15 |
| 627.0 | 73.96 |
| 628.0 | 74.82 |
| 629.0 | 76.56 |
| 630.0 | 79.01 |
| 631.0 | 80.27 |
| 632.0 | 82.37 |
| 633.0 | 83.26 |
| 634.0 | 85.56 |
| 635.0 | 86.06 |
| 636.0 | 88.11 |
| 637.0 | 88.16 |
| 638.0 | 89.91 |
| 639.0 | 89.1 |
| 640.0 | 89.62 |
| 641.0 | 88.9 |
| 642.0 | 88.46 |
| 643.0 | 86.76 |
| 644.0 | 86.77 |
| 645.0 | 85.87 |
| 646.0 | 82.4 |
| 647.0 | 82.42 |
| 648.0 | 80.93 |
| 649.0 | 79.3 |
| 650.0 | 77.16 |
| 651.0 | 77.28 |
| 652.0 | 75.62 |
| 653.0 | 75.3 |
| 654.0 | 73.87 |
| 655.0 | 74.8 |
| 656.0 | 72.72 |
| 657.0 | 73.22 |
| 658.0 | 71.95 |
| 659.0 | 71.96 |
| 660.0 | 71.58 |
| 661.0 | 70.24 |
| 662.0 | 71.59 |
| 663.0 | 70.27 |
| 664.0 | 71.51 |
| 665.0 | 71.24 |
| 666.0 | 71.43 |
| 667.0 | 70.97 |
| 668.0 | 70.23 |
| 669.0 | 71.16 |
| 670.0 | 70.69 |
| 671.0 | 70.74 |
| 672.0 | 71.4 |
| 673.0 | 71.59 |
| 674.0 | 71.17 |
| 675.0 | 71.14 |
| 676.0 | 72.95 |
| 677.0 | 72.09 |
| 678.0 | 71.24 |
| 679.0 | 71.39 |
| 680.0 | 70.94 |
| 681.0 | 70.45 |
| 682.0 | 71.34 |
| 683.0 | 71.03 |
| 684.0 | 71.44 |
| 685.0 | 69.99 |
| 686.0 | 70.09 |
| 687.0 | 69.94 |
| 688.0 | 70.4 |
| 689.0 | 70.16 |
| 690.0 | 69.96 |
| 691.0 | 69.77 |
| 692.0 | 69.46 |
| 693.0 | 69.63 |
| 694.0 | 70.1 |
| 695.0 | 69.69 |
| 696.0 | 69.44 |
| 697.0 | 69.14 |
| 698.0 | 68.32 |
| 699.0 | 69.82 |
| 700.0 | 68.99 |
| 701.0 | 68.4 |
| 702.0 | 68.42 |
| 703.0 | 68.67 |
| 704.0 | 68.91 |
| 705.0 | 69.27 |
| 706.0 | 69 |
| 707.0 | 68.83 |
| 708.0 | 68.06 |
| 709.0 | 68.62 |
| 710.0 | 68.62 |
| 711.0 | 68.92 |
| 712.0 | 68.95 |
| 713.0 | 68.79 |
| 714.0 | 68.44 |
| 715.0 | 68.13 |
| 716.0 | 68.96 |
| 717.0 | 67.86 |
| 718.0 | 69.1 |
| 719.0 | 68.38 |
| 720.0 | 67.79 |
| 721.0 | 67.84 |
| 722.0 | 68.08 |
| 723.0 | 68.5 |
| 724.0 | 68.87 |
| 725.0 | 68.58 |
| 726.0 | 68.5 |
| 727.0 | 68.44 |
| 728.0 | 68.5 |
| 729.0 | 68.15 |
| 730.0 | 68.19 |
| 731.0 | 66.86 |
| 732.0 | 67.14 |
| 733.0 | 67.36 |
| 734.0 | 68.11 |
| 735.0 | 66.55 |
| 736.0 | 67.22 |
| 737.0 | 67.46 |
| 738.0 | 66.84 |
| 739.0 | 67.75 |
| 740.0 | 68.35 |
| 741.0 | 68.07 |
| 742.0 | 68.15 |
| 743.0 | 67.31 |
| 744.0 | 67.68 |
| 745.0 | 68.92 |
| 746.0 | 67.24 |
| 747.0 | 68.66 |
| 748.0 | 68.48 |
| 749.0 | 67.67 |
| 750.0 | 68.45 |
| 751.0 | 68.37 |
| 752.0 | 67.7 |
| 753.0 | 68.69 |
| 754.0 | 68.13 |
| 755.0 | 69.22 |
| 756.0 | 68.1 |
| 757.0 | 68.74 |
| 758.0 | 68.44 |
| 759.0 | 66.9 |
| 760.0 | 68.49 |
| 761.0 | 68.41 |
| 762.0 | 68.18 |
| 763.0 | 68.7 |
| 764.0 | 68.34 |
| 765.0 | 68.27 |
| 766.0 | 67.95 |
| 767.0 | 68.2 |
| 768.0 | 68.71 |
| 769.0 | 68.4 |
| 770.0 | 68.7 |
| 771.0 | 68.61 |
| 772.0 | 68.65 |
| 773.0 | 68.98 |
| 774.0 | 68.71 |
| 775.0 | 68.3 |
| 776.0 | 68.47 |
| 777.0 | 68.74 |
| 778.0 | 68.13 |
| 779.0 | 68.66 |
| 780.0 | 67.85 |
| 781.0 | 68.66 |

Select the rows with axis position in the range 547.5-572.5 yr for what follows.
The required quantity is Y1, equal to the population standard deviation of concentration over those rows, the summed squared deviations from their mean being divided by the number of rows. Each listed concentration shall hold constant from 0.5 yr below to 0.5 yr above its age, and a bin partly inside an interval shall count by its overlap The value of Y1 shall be 0.59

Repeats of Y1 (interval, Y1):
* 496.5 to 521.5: 1.62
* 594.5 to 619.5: 0.61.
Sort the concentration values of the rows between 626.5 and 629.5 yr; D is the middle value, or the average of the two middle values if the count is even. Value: 74.8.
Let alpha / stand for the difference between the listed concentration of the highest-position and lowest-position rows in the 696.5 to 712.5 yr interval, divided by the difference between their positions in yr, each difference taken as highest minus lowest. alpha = -0.01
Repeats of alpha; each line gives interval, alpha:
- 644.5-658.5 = -1.07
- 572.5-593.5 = -0.08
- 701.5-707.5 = 0.08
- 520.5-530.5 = 0.03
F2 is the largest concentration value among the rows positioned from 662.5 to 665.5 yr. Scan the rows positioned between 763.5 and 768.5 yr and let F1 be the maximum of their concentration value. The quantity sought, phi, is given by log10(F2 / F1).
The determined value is 0.02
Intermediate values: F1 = 68.71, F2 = 71.51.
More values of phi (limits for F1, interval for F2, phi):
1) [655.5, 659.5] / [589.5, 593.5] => -0.02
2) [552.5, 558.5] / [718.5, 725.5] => 0.00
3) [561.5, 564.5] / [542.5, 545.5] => 0.00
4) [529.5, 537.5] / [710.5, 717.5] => -0.01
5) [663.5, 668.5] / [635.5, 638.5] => 0.10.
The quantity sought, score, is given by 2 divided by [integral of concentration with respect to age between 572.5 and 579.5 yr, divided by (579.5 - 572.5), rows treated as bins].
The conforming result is 0.0287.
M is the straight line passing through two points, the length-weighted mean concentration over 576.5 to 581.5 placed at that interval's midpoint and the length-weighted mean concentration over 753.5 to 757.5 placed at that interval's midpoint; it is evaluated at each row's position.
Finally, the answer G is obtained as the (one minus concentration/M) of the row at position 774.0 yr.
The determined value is -0.005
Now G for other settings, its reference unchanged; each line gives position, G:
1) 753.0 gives -0.002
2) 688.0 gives -0.019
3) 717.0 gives 0.014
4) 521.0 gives 0.006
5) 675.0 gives -0.028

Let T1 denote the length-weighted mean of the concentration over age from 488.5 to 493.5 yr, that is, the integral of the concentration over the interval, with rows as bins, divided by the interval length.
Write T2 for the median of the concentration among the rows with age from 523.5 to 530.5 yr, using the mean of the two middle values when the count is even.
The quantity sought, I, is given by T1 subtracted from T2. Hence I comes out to 13.5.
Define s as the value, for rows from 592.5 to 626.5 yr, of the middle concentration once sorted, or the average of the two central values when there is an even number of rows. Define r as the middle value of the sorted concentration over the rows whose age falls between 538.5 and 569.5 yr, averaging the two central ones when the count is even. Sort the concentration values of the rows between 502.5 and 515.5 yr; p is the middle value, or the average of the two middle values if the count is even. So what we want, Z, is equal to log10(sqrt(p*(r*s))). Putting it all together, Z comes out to 2.757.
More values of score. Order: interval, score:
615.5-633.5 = 0.0272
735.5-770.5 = 0.0294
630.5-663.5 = 0.0249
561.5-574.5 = 0.0288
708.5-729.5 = 0.0292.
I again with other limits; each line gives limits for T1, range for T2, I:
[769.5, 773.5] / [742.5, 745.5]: -1.1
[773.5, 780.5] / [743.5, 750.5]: 0.0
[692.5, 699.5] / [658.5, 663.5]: 2.1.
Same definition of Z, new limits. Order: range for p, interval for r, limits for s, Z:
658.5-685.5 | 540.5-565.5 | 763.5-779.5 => 2.763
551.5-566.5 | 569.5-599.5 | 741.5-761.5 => 2.757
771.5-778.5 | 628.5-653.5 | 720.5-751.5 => 2.795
